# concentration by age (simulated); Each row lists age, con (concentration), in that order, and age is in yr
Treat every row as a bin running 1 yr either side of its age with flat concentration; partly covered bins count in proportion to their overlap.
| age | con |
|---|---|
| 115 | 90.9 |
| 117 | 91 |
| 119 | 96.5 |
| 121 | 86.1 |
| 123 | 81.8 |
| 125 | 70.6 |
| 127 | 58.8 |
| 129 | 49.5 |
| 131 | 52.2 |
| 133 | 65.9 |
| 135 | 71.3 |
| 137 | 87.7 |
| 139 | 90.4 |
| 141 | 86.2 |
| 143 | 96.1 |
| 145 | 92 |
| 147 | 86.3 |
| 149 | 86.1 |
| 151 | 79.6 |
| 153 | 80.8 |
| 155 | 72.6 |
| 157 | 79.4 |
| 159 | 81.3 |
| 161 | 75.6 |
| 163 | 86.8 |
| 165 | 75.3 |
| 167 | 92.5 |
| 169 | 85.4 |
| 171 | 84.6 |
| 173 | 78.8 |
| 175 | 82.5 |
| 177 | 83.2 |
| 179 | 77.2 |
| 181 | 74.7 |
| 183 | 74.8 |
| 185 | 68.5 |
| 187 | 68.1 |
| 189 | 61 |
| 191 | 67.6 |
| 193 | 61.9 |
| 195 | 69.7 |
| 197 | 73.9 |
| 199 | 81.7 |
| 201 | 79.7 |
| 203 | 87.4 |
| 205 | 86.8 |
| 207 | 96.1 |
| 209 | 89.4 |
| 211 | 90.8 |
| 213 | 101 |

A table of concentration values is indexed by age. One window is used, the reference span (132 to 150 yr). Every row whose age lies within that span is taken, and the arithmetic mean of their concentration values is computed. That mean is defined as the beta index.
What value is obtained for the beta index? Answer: 84.7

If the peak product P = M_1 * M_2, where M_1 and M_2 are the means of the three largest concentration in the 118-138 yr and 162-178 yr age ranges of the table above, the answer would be 7950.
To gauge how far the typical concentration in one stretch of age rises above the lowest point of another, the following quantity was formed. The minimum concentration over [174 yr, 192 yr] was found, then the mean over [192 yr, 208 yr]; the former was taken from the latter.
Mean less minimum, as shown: 19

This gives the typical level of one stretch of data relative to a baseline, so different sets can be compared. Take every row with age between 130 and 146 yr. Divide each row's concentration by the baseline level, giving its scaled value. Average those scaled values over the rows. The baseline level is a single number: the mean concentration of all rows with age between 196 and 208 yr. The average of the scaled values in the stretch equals 0.95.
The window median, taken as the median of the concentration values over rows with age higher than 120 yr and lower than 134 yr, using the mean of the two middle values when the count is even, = 66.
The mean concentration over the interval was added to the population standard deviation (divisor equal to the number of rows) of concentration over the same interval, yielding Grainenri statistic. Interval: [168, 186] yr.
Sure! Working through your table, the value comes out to 84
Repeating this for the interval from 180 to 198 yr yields 74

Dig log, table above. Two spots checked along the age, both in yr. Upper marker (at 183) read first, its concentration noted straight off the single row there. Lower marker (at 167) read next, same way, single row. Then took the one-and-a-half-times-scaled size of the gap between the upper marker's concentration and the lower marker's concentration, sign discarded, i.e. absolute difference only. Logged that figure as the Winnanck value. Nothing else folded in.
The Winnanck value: 27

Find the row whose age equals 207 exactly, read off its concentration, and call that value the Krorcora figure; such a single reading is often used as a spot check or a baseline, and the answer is 96.1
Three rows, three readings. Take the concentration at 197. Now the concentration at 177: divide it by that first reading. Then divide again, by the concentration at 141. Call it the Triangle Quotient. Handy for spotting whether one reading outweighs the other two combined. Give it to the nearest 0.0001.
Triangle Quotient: 0.0131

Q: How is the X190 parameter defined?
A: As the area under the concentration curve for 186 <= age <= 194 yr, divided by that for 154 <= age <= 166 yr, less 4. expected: -3.5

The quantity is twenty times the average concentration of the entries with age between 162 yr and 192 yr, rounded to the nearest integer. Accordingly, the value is 1548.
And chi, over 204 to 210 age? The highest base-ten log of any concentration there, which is 1.98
